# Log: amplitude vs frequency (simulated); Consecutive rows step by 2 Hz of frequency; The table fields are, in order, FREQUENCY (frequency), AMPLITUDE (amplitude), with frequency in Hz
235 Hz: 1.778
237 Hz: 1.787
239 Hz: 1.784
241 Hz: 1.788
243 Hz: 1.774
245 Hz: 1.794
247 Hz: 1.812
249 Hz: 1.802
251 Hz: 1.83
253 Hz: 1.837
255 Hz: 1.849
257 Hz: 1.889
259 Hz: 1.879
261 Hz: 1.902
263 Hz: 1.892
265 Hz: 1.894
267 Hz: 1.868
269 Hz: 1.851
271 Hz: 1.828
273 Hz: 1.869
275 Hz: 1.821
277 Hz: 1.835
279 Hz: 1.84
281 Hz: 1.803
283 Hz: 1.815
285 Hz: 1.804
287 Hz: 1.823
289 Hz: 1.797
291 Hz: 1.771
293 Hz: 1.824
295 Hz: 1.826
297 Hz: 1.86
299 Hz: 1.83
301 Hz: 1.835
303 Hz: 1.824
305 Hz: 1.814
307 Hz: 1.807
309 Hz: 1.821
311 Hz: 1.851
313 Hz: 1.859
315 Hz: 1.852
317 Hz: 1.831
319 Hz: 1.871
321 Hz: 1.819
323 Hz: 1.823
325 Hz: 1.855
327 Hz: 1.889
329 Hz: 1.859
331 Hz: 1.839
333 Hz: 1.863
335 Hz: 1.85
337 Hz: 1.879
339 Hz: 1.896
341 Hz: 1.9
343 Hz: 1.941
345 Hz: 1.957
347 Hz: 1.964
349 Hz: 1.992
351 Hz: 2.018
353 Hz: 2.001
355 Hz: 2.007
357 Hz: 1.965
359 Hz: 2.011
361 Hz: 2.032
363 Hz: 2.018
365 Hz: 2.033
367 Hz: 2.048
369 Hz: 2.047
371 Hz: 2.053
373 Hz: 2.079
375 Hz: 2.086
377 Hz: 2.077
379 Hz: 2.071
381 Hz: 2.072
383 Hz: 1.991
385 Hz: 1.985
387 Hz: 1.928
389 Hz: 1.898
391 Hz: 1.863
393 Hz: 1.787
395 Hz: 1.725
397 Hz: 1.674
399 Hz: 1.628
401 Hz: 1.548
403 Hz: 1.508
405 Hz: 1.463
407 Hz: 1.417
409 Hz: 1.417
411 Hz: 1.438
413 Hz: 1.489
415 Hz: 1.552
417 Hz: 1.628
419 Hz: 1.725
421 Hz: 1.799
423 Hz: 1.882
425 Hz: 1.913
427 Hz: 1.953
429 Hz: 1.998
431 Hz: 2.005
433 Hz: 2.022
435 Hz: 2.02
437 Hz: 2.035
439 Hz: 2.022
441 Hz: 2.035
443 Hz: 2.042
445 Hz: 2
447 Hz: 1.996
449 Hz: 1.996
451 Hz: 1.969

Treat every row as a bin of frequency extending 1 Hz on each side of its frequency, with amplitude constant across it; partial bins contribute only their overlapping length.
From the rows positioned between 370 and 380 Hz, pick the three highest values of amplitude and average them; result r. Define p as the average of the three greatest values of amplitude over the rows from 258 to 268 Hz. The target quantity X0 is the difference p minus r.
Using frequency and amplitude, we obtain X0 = -0.2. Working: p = 1.90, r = 2.08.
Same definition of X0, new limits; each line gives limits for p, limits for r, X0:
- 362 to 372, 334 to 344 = 0.1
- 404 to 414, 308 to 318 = -0.4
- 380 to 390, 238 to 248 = 0.2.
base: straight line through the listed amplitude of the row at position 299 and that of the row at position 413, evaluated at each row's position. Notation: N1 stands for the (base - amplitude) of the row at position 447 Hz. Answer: -0.61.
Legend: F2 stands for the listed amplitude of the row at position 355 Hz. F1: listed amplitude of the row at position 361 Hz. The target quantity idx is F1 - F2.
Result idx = 0.0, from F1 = 2.032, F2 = 2.007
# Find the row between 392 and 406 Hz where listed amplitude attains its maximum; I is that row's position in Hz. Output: 393 Hz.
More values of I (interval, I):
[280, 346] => 345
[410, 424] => 423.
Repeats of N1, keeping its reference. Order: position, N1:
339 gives -0.19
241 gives 0.22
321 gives -0.05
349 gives -0.31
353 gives -0.33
